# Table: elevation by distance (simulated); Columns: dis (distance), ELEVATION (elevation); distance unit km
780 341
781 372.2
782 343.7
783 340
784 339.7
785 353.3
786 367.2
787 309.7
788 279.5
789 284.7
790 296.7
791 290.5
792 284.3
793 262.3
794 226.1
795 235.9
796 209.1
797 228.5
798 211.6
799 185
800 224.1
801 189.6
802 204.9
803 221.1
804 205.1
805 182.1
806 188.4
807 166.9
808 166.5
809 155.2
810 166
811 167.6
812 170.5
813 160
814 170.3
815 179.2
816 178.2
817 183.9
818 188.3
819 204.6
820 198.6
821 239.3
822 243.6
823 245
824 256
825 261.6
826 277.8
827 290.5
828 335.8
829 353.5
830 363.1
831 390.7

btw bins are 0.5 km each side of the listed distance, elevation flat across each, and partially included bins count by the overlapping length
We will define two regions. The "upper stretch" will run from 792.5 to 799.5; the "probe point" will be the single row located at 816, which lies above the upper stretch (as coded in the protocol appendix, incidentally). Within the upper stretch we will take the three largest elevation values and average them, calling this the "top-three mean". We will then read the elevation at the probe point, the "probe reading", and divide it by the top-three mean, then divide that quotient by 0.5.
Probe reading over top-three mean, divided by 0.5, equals 1.5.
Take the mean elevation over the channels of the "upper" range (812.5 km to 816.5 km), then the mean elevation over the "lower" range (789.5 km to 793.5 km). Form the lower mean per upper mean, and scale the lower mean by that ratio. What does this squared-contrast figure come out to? 467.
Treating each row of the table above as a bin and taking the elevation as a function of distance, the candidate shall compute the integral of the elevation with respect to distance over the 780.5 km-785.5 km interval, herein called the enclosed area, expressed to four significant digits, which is 1749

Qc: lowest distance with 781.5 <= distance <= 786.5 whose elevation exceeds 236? 782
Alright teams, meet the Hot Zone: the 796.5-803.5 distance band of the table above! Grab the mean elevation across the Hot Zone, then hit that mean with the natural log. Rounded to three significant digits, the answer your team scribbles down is 5.34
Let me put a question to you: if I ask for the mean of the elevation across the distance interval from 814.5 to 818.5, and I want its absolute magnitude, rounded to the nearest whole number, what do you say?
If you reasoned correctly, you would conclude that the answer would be 182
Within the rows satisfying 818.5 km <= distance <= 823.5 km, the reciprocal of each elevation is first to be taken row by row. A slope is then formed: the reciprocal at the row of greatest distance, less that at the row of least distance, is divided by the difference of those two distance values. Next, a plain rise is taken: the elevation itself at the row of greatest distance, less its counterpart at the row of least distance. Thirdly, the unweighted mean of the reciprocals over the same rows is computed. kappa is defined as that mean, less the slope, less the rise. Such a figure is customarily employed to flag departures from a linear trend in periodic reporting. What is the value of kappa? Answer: -40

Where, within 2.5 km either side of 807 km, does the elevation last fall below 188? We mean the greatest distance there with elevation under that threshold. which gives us 809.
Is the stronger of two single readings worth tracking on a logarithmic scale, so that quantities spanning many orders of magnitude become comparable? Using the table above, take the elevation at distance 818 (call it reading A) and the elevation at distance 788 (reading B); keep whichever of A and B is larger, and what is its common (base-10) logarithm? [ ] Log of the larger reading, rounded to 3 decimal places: 2.446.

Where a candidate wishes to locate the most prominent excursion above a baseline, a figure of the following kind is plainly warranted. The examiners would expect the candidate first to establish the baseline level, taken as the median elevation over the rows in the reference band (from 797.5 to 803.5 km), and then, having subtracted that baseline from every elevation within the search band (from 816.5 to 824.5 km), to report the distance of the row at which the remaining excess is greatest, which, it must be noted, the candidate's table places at 824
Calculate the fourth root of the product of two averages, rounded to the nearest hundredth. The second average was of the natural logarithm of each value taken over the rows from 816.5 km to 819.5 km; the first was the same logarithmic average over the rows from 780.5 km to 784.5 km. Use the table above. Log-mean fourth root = 2.36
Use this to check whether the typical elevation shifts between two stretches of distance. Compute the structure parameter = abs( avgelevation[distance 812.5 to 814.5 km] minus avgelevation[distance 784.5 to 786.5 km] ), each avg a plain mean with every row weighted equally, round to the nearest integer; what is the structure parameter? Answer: 195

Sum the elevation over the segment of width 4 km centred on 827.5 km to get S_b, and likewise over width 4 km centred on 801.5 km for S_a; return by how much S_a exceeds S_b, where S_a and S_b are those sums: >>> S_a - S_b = -418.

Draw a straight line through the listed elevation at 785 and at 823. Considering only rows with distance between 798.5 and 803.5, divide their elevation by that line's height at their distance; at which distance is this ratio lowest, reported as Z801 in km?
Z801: 799 km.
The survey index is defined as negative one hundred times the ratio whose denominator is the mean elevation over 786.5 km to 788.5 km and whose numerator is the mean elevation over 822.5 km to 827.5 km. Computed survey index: -90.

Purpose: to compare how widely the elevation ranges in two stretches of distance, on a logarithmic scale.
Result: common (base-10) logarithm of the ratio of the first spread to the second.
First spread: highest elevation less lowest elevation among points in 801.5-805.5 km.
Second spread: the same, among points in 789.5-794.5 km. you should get -0.26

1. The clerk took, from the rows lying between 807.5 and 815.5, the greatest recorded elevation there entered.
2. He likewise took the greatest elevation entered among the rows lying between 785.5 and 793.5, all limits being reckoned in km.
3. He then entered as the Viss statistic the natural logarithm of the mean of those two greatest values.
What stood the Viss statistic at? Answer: 5.61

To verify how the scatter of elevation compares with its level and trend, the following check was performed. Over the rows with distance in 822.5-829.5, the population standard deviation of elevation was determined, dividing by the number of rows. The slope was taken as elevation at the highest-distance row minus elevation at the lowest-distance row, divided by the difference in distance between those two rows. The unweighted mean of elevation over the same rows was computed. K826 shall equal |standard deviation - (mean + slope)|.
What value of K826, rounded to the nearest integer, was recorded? 268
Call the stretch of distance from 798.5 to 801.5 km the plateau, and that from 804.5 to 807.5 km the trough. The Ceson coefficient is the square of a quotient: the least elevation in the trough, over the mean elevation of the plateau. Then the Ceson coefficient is 0.70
